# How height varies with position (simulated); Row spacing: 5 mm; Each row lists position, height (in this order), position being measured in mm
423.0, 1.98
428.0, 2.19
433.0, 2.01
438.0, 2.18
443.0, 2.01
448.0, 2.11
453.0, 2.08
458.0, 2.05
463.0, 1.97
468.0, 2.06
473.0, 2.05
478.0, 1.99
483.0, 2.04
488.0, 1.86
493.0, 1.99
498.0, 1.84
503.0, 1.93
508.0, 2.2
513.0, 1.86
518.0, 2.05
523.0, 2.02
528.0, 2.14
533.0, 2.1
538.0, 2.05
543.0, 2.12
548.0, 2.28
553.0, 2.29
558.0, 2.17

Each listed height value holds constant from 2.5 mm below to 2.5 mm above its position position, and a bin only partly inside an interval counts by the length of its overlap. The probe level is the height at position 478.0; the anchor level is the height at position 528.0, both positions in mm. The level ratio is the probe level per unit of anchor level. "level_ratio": 0.93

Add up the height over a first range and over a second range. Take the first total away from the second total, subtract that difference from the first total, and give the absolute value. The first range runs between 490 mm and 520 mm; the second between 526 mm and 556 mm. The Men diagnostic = 10.8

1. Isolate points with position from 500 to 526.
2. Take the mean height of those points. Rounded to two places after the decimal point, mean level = 2.01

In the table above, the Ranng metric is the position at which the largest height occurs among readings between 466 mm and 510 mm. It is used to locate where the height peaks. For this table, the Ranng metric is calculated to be 508.0 mm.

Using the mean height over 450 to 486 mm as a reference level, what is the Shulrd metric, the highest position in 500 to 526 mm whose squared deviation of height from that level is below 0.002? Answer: 523.0 mm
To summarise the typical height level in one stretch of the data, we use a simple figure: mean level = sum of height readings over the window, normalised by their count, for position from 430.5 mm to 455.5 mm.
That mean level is 2.08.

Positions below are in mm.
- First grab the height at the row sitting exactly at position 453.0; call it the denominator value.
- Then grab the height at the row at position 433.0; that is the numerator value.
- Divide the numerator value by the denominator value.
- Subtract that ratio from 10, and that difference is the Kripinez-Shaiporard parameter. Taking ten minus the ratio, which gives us 9.03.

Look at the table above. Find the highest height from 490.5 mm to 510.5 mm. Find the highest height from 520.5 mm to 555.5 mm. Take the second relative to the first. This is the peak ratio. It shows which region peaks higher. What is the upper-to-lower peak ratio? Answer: 1.04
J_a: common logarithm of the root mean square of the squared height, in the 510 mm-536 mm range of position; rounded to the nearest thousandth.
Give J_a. 0.620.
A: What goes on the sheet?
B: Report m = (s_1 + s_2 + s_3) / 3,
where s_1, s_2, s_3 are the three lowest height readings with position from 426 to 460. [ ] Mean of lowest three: 2.02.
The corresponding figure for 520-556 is 2.06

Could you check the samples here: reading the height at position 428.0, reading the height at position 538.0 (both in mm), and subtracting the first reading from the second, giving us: -0.14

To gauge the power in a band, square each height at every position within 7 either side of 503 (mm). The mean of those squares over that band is 4.0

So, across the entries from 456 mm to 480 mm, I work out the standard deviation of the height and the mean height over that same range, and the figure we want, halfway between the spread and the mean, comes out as 1.03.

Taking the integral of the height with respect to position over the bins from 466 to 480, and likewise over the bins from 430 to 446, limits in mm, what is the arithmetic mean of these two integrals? 30.8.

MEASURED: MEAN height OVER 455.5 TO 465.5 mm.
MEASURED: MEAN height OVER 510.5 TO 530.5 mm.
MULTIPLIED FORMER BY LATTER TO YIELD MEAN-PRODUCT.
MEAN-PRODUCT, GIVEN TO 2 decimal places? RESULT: 4.06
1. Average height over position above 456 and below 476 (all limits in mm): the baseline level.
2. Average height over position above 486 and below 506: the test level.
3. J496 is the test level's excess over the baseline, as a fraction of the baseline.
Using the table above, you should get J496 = -0.06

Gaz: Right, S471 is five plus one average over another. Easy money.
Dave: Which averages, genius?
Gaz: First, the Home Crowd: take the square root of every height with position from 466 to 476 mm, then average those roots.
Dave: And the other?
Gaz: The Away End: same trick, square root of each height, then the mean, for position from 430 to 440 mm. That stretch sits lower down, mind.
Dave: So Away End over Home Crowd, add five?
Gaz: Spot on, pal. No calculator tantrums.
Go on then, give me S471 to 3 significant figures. 6.01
